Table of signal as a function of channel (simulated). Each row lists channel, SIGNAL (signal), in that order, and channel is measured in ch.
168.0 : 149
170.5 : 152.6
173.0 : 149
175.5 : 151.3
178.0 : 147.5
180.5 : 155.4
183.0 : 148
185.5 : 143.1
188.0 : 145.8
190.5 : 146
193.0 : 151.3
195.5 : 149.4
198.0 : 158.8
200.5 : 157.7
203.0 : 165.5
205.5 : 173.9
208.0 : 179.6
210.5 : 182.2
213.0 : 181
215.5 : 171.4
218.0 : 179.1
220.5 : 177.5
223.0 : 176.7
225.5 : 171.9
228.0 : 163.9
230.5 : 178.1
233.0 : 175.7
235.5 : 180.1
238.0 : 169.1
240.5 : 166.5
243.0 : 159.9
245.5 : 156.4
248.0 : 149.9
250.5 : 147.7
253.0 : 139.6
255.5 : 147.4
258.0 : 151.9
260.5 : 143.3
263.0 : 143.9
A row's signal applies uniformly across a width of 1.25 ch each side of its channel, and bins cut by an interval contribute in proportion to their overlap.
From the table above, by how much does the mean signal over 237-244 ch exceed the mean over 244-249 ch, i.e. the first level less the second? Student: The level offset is 12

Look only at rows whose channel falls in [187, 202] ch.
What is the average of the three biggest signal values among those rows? 156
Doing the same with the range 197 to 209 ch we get 173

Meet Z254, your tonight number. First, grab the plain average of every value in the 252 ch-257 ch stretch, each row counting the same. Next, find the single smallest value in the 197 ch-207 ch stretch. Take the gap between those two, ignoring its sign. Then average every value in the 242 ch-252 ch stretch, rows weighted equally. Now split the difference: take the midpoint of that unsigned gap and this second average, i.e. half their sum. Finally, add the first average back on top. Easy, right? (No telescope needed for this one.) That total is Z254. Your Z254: 227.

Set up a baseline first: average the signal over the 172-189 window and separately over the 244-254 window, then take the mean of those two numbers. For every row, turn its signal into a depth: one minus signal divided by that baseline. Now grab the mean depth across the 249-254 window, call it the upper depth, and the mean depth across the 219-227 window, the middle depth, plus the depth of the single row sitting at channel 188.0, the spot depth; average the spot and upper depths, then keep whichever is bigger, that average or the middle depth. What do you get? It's 0.025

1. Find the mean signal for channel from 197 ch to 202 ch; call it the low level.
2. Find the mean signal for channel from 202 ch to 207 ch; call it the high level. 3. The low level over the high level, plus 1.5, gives 2.43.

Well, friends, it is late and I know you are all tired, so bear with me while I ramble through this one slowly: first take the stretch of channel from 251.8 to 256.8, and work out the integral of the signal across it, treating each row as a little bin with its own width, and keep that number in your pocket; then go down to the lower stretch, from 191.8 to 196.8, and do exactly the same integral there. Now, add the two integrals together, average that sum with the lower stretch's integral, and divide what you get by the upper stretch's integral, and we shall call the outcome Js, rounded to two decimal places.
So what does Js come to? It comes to 1.55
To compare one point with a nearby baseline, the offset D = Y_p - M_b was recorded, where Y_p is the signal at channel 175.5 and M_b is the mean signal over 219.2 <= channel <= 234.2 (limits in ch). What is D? -23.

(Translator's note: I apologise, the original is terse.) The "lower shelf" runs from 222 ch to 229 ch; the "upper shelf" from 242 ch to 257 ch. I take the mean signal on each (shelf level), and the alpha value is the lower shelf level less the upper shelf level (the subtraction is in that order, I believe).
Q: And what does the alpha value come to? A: 21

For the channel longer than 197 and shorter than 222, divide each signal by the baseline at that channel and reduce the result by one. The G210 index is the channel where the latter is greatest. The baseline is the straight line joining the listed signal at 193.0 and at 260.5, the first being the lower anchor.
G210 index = 210.5 ch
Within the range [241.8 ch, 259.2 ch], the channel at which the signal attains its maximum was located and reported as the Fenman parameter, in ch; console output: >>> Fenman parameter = 243.0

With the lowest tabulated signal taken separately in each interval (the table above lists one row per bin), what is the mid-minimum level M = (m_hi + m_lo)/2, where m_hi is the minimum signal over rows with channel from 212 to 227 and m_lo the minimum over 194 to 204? 160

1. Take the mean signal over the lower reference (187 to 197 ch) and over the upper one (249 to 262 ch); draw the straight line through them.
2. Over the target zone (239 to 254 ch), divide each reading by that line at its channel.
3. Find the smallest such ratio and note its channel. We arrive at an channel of 253.0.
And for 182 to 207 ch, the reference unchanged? 185.5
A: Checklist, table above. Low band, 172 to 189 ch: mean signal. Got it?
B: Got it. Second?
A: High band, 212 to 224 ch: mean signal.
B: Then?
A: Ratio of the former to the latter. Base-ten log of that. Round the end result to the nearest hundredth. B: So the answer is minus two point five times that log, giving 0.19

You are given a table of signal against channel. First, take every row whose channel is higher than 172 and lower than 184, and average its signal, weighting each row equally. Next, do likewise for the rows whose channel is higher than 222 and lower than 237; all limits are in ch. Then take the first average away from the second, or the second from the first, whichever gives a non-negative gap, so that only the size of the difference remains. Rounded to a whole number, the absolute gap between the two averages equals 24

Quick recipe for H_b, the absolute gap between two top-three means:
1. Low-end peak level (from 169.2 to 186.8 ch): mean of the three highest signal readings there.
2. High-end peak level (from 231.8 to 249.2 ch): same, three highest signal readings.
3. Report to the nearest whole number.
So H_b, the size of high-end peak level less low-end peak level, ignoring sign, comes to 22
